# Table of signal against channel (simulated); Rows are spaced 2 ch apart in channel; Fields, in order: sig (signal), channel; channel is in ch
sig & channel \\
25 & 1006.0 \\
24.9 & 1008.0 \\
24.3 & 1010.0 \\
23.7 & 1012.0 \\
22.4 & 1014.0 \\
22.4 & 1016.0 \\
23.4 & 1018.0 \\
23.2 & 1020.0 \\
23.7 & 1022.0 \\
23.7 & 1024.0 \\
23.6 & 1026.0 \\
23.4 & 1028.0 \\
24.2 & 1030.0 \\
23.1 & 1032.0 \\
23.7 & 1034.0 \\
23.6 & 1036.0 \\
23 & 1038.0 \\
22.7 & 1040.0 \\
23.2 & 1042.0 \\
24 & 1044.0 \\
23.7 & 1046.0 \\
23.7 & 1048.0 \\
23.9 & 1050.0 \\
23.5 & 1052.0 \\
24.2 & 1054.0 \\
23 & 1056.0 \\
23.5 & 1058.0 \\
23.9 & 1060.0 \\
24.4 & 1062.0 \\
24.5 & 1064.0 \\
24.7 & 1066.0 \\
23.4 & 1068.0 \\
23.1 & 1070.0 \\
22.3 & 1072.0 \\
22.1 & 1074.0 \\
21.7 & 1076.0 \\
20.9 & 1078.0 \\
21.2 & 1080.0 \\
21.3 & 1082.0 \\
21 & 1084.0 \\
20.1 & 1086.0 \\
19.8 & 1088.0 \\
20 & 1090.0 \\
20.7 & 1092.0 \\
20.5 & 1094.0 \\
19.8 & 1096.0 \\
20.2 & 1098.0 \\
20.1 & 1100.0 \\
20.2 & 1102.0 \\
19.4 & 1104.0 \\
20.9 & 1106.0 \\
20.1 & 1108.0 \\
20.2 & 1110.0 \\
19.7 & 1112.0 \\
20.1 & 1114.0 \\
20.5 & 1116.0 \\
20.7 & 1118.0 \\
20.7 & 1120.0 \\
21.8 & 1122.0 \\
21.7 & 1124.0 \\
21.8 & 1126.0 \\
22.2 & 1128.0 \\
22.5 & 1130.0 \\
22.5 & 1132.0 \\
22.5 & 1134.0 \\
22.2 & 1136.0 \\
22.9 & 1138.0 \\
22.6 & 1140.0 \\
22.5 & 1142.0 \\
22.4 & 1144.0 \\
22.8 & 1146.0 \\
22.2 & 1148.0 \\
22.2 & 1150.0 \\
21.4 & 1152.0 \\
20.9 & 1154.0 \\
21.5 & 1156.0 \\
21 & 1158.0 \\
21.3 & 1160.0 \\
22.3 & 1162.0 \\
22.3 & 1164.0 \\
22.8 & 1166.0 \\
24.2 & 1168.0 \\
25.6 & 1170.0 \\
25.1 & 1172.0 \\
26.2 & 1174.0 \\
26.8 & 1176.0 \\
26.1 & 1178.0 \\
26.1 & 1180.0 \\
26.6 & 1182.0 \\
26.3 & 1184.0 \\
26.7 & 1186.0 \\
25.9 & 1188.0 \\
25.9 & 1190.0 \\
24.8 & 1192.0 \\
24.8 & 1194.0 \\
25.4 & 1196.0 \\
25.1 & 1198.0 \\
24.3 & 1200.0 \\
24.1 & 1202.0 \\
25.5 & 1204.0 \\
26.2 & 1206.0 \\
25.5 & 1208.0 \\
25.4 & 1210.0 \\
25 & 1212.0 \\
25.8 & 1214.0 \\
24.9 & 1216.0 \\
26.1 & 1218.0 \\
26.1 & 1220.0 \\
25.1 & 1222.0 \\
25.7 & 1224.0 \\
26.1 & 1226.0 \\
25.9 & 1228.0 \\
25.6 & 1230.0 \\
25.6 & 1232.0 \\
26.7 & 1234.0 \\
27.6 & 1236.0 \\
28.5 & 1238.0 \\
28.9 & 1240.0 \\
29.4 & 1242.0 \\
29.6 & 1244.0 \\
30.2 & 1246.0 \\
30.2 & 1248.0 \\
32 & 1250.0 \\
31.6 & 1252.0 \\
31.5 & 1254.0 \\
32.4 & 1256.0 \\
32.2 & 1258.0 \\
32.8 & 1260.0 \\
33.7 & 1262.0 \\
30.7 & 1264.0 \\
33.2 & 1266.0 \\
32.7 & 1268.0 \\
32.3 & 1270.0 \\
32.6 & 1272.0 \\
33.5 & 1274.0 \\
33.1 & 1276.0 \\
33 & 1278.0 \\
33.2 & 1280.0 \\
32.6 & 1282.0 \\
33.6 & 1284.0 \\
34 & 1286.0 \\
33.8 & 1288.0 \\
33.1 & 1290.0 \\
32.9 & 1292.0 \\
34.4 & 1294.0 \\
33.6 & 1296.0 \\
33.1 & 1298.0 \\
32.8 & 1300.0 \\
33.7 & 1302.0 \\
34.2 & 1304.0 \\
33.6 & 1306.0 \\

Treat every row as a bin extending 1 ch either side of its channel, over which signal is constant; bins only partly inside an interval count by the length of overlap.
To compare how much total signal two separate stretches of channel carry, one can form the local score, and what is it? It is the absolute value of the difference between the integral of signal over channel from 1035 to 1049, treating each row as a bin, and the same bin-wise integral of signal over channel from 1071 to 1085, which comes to 27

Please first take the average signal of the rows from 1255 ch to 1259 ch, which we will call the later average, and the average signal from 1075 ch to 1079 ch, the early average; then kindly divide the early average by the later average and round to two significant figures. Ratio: 0.66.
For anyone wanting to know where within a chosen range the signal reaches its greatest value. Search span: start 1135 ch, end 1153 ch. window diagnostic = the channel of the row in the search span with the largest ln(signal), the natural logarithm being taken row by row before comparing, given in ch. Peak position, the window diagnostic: 1138.0 ch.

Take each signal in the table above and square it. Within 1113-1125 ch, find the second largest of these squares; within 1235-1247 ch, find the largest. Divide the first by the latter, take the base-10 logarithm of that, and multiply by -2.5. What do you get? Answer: 0.7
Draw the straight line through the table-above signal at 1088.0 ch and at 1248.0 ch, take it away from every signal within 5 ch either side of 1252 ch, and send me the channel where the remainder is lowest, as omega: 1248.0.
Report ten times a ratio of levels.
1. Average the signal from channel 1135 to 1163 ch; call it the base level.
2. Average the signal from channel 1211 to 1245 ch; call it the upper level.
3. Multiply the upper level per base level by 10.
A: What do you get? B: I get 12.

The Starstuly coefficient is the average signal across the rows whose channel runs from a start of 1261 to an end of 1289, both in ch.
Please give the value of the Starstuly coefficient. 33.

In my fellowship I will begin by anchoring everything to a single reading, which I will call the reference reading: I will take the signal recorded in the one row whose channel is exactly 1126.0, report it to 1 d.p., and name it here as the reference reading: 21.8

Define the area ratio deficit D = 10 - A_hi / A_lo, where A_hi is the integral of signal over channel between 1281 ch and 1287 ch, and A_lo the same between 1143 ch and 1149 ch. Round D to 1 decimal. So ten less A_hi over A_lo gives 8.5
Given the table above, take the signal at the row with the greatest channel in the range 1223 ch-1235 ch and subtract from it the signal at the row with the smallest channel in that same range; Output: 1.0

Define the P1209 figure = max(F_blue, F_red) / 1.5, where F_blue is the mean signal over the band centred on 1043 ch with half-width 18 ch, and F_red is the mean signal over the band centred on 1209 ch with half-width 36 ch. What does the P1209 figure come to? 17.4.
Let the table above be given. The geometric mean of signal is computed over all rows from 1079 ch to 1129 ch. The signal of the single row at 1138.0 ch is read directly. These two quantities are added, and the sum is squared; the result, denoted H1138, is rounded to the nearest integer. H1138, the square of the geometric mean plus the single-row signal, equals 1890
